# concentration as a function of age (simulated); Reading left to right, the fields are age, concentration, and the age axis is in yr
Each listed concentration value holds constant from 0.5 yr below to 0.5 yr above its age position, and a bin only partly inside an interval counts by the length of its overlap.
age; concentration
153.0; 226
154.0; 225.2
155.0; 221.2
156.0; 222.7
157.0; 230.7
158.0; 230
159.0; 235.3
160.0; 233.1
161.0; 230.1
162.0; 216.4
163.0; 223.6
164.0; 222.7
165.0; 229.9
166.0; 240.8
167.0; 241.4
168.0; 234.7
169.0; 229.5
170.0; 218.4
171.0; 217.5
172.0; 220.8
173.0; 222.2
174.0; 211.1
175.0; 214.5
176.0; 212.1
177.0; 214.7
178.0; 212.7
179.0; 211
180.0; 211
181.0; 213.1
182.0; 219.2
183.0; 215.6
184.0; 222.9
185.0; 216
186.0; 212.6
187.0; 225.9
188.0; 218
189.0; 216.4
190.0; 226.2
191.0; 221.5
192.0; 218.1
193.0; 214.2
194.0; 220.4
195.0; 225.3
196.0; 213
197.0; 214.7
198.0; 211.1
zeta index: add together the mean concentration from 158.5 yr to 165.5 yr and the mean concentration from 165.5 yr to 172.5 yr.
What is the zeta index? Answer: 456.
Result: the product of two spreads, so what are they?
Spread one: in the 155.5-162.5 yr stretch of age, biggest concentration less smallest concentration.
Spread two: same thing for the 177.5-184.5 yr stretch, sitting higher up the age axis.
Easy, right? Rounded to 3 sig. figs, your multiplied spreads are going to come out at 225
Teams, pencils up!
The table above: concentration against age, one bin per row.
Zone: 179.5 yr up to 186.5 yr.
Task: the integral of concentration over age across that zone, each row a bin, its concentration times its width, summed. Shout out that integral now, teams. 1510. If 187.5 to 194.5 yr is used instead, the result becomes 1535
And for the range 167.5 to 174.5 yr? 1554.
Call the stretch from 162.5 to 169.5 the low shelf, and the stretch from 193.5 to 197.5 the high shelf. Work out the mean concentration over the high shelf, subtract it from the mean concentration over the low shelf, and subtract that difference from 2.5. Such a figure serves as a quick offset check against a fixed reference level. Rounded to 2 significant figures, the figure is -11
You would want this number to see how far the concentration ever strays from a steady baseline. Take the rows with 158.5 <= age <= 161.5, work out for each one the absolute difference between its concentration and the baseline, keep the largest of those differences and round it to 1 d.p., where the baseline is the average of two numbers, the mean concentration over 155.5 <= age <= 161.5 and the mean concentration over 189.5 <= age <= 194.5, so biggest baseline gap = 10.1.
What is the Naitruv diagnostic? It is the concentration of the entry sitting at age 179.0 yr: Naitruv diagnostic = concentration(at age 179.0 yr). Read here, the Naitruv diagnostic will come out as 211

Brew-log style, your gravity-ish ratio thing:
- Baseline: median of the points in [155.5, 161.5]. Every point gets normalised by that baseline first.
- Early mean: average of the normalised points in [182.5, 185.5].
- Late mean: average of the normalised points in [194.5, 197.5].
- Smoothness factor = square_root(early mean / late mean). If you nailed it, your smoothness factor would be 1.00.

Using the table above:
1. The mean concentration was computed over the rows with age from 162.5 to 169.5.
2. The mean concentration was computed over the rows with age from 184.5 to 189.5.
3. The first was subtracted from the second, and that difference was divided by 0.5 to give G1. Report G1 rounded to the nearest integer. -28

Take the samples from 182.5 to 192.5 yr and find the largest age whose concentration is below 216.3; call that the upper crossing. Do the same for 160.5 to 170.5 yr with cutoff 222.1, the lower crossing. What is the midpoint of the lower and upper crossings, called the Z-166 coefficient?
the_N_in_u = 178.0 yr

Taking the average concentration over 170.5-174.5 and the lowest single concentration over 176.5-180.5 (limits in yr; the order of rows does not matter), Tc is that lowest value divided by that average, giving 0.968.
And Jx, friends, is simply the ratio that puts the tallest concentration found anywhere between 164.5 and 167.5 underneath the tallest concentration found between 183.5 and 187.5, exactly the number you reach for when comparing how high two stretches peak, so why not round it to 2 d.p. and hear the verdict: 0.94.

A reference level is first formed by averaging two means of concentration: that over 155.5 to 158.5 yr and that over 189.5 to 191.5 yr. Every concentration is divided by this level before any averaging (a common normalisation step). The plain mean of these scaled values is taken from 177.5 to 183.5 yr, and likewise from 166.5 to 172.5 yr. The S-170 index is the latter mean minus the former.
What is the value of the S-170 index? 0.059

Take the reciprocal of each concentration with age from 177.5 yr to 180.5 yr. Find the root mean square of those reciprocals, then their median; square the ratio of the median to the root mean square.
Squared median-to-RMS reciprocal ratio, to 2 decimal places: 1.01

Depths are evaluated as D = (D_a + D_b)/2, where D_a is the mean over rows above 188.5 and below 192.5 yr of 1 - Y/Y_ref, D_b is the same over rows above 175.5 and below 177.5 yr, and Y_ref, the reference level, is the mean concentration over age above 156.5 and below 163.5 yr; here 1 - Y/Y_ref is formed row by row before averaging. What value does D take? 0.050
